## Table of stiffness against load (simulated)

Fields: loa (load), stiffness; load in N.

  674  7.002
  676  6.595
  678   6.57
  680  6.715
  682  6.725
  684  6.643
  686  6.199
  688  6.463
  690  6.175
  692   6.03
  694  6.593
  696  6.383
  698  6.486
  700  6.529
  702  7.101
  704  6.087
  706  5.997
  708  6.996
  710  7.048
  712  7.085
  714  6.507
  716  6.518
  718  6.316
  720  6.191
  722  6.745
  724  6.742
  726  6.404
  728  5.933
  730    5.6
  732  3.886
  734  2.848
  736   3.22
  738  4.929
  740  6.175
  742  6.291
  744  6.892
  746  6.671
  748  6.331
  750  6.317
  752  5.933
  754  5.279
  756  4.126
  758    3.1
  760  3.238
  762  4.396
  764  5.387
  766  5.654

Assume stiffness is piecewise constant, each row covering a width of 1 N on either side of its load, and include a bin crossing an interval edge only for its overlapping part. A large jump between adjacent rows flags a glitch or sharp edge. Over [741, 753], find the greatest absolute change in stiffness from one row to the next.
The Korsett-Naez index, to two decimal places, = 0.60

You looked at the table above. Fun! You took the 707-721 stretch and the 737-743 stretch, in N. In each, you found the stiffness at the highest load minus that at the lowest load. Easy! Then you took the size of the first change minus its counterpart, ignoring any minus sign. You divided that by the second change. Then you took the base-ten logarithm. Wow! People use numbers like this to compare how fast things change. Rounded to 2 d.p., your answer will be 0.20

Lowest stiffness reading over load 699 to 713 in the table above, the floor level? 5.997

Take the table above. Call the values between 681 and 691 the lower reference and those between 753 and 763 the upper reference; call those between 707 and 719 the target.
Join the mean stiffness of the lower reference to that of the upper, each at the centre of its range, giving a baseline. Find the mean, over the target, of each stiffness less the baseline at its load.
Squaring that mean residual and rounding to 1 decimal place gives 1.5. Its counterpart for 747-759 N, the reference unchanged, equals 1.0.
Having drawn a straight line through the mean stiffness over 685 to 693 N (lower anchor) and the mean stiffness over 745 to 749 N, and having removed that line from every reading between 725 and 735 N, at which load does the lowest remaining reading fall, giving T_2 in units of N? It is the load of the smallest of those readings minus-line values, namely 734 N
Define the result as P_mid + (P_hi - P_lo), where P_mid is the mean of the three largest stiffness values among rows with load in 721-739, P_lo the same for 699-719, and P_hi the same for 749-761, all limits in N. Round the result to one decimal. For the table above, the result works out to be 5.4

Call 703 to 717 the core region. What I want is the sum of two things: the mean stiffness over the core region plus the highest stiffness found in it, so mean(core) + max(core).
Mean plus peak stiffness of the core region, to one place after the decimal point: 13.7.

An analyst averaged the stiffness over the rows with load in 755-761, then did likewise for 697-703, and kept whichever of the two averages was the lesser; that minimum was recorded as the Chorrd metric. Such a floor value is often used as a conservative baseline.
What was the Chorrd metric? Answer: 3.5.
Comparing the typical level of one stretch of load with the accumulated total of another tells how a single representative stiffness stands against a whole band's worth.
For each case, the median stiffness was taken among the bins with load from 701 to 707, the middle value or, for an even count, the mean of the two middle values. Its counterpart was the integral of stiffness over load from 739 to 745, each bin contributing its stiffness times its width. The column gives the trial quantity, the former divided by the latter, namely 0.16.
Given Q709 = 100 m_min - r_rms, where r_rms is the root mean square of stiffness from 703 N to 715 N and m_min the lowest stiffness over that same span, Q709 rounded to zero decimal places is 593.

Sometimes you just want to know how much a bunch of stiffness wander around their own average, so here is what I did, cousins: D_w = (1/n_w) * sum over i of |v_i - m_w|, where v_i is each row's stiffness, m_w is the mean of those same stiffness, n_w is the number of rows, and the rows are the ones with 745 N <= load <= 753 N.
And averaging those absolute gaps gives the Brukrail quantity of 0.19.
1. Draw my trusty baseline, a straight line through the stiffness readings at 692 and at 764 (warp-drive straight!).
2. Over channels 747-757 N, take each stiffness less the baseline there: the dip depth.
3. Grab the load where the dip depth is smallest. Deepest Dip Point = 756 N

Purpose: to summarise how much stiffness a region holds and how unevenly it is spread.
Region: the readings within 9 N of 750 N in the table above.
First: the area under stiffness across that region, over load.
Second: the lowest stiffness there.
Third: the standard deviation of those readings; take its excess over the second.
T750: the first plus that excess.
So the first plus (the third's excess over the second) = 100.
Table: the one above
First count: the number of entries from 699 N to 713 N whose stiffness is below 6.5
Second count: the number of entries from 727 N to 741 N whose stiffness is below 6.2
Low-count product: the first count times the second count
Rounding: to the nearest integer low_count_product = 14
